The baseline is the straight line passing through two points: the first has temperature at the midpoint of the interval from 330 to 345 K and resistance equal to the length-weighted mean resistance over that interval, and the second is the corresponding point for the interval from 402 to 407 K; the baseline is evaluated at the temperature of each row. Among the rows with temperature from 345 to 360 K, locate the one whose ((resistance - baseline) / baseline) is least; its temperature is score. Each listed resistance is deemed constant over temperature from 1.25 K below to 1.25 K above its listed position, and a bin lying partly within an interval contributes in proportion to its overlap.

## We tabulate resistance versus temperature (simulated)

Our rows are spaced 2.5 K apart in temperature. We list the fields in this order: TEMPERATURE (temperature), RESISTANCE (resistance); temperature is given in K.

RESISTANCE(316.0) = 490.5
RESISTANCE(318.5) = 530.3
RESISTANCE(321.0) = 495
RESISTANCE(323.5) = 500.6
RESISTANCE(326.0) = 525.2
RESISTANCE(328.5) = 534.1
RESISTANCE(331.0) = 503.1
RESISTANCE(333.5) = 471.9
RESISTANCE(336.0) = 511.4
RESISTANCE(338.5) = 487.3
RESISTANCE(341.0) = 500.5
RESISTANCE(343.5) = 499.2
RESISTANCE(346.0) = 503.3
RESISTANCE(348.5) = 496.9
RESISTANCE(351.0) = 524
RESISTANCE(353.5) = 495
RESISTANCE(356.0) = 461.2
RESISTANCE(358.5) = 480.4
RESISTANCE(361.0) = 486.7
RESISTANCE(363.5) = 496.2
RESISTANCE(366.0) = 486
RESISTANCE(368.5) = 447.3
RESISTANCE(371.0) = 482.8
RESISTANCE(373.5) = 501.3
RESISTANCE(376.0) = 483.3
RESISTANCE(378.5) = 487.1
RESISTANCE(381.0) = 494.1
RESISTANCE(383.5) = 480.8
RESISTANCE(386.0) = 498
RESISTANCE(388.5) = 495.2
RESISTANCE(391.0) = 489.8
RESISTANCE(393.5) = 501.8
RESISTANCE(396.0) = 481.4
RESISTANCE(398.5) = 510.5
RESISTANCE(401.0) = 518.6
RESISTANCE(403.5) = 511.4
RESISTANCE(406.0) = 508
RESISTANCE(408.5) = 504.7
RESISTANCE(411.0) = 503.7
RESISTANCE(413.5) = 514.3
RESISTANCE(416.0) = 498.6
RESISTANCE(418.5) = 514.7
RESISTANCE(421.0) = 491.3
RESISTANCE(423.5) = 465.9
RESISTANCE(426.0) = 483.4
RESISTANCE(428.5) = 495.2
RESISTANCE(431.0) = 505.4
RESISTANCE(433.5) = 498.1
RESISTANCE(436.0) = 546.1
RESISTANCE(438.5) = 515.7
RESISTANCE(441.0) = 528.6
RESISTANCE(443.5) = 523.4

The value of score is 356.0 K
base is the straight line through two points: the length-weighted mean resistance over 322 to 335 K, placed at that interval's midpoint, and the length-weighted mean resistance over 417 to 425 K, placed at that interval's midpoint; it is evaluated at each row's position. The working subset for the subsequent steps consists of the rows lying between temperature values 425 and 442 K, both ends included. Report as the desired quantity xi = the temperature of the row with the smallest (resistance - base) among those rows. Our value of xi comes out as 426.0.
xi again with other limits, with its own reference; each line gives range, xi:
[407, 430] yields 423.5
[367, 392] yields 368.5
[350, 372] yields 368.5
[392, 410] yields 396.0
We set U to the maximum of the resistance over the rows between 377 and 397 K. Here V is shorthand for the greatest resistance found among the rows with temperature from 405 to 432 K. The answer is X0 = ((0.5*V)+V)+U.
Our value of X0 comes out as 1274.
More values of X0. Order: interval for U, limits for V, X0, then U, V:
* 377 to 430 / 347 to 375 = 1305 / 518.6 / 524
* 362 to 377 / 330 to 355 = 1287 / 501.3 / 524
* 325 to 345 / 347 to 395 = 1320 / 534.1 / 524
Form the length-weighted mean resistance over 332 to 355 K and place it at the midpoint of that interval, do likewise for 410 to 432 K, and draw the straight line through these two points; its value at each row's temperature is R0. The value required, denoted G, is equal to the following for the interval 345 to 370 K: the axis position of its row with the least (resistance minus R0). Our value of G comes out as 368.5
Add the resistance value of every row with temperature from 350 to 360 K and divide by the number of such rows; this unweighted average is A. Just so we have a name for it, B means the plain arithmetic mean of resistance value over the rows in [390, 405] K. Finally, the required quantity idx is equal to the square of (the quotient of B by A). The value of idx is 1.05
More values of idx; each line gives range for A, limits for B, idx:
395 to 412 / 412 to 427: 0.96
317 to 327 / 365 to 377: 0.88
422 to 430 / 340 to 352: 1.10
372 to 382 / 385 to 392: 1.01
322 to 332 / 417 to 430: 0.90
